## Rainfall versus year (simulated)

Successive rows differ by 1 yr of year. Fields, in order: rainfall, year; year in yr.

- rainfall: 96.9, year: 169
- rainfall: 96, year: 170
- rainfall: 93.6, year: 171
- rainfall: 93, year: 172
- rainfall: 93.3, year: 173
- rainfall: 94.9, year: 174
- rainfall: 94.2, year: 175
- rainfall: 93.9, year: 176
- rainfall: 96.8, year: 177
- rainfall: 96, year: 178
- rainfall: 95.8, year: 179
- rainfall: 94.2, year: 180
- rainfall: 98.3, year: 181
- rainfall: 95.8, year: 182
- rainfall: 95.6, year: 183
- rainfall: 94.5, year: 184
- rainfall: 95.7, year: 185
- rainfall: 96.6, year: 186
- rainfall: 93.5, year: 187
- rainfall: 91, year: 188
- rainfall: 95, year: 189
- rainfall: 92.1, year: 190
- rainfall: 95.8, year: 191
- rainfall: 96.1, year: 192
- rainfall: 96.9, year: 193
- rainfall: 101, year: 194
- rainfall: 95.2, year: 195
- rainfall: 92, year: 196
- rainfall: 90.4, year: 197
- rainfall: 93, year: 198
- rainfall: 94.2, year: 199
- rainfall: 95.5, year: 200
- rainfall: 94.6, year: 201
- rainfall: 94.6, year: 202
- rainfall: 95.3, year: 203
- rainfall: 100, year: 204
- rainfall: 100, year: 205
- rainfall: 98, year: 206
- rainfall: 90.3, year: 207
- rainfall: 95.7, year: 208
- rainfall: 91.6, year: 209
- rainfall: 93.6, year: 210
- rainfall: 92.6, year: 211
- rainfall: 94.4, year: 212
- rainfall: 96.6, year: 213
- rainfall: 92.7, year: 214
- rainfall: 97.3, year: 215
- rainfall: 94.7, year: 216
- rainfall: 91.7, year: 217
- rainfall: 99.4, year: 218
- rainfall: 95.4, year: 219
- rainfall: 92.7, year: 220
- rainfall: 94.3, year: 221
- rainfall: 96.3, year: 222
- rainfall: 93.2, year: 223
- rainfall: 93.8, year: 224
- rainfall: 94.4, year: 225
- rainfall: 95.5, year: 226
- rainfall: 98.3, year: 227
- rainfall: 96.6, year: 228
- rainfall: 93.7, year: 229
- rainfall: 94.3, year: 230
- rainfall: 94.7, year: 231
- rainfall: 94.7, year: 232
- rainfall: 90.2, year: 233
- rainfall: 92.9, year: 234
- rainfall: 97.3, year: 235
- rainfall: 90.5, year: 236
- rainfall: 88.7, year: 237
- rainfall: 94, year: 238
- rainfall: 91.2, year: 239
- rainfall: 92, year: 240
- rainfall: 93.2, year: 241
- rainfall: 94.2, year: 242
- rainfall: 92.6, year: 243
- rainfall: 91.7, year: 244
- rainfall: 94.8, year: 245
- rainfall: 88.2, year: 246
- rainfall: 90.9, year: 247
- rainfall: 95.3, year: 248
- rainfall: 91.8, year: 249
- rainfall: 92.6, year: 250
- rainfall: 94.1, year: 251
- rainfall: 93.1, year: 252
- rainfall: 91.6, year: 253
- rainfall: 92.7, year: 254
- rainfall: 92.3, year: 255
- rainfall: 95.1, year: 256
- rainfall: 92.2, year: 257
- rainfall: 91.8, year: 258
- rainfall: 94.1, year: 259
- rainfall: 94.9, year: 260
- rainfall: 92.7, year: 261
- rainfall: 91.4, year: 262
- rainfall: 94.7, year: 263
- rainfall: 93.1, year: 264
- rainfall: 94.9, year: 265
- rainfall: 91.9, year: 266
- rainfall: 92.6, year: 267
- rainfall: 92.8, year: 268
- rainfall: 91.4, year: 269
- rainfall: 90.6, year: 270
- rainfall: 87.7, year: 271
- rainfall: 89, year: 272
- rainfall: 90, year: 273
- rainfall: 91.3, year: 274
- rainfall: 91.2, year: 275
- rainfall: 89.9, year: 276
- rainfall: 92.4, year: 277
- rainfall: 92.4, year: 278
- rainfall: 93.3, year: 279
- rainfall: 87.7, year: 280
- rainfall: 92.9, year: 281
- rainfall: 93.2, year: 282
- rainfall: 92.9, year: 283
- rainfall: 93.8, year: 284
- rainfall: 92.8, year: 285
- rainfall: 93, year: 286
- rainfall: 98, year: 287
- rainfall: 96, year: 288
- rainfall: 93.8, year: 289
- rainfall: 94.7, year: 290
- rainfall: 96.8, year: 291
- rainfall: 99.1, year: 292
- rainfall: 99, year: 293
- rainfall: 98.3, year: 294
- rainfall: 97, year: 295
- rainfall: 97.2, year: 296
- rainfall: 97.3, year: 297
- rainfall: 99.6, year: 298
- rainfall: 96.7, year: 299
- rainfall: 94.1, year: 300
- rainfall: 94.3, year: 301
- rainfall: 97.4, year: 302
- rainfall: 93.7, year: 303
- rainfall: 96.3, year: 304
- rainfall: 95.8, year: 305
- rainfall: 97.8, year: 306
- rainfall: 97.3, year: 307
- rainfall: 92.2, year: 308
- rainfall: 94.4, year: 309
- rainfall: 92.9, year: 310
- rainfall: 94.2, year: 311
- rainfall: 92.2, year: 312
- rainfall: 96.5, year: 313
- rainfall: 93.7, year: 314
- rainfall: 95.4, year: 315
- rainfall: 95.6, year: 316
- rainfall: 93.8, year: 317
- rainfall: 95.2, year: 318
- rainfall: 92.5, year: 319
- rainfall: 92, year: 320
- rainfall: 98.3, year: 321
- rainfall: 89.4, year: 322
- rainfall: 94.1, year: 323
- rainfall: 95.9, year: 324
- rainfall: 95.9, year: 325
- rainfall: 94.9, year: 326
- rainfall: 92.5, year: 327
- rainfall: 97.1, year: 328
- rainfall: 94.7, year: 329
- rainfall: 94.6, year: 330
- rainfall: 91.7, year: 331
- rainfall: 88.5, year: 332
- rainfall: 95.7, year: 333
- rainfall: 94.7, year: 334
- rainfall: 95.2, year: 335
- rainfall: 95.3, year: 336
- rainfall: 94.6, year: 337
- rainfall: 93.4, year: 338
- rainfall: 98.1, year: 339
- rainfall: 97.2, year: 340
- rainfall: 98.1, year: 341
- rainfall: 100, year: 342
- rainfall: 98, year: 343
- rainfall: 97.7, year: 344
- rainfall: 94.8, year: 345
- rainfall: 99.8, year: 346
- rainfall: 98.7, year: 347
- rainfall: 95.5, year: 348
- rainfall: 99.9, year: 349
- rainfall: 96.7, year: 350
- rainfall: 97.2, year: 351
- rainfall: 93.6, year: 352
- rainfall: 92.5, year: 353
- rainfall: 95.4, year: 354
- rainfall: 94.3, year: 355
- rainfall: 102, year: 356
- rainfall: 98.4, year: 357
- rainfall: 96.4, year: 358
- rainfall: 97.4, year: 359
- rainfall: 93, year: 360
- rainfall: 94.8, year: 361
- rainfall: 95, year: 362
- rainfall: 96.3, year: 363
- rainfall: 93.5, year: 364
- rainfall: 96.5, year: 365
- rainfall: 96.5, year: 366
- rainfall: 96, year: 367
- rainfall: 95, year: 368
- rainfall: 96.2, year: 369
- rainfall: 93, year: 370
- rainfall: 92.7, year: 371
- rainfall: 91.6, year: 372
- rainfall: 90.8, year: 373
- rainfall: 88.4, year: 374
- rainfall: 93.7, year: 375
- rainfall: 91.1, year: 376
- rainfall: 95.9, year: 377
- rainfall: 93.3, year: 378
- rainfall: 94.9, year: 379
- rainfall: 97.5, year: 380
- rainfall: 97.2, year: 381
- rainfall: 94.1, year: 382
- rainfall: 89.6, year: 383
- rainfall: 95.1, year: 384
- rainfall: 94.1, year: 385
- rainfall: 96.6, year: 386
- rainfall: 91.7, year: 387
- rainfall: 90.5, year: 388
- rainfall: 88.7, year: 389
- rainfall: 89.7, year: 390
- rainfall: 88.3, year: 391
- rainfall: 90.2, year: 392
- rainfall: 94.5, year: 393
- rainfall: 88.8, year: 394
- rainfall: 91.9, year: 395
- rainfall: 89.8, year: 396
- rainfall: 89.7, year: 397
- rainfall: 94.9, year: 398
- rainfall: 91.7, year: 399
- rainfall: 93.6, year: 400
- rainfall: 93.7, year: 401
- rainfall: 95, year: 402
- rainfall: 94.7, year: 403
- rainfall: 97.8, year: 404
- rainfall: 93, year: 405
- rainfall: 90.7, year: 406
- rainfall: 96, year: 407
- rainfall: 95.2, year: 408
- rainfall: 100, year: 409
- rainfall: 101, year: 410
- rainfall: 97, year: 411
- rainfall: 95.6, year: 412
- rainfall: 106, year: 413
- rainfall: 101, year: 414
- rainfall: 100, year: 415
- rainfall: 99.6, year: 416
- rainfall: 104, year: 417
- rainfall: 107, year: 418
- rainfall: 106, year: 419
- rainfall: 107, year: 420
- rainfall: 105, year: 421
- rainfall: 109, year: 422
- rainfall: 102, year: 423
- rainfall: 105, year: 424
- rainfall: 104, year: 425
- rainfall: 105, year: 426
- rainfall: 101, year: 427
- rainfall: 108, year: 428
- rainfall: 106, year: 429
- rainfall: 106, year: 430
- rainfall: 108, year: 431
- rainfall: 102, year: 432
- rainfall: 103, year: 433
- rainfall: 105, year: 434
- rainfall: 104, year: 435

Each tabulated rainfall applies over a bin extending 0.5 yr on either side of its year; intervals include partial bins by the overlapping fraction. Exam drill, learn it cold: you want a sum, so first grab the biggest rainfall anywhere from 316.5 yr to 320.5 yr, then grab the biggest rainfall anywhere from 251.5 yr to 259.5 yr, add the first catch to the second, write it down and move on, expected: 190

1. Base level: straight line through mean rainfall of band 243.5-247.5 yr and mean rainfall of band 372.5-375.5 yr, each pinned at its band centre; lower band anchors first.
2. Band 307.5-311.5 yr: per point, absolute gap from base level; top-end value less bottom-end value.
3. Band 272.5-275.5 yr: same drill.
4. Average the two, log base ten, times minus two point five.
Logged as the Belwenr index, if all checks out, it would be 1.0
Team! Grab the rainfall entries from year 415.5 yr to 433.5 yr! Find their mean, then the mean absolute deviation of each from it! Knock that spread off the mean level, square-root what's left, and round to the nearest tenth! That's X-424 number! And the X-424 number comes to 10.1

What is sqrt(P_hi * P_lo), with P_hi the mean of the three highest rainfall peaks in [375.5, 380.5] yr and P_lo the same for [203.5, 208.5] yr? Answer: 97.7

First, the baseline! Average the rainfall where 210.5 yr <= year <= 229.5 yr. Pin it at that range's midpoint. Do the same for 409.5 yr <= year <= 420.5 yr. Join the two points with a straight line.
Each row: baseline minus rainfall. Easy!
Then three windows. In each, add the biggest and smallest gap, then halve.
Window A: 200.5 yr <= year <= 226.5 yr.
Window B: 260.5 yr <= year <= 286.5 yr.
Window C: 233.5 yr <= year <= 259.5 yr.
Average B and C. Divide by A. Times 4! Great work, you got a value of -22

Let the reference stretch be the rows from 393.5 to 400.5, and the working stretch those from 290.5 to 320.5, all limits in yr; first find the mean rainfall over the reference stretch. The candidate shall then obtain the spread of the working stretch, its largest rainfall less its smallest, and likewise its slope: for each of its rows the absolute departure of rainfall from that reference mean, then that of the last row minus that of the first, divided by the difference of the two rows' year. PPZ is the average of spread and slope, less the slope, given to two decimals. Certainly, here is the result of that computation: 3.88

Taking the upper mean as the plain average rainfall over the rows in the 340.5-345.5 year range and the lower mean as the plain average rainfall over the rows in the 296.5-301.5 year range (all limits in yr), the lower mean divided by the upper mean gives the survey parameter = 0.986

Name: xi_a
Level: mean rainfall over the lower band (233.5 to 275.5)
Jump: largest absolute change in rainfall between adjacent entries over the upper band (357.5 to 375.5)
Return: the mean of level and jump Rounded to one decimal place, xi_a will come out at 48.8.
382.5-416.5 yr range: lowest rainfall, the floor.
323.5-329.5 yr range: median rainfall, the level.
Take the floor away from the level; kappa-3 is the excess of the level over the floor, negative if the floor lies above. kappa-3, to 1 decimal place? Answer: 7.1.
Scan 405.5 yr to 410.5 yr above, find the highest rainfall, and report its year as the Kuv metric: 410 yr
